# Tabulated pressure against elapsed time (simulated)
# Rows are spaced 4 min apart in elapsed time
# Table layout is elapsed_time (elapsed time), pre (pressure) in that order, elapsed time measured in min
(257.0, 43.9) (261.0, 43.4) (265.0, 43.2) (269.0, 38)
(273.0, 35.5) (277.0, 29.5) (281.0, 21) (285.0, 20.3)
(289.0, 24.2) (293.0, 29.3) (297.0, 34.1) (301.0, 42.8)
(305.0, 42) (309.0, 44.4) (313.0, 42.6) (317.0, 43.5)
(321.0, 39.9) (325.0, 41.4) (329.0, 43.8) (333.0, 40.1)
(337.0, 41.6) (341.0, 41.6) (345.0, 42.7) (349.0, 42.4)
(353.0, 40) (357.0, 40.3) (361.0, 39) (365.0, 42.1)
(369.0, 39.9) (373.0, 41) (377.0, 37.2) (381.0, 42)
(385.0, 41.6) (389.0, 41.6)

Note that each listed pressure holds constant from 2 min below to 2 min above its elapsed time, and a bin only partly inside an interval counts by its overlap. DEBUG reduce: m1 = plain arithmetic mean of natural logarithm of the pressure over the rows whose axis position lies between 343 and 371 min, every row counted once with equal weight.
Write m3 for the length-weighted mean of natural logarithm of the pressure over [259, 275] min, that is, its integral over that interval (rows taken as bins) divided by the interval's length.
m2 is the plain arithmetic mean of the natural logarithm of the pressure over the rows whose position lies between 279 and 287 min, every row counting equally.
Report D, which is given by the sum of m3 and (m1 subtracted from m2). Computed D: 3.0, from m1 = 3.71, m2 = 3.03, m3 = 3.69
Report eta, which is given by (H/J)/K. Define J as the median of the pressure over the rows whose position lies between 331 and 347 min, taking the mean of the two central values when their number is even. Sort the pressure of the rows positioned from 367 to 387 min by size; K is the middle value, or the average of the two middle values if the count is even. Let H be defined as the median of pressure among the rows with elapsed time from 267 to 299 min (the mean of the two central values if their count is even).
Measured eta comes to 0.017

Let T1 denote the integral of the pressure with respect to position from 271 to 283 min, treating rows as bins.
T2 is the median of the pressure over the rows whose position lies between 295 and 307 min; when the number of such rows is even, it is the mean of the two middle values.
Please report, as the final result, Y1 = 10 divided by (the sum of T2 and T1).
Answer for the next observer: 0.0259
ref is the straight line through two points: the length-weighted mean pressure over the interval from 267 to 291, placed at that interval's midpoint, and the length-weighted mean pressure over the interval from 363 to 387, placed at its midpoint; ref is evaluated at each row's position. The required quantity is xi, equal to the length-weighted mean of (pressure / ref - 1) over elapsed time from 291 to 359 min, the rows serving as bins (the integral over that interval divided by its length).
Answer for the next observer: 0.20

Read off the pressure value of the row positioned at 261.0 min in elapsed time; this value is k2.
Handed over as 43.4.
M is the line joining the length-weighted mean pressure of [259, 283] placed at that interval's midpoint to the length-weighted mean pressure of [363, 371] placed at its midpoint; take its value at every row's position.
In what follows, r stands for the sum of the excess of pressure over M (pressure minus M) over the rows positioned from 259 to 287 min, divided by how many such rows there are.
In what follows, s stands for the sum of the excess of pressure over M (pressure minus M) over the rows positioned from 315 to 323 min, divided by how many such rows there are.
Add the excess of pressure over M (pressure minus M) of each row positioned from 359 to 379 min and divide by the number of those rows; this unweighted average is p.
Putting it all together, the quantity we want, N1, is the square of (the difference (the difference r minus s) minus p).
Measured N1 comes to 21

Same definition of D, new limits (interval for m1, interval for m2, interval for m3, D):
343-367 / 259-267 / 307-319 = 3.8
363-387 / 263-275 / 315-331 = 3.7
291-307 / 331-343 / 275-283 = 3.3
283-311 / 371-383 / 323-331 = 4.0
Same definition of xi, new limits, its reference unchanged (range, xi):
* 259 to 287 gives 0.22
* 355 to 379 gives 0.01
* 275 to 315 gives 0.08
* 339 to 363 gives 0.09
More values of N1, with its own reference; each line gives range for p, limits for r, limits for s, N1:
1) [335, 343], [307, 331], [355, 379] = 11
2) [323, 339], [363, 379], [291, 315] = 39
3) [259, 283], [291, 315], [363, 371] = 5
